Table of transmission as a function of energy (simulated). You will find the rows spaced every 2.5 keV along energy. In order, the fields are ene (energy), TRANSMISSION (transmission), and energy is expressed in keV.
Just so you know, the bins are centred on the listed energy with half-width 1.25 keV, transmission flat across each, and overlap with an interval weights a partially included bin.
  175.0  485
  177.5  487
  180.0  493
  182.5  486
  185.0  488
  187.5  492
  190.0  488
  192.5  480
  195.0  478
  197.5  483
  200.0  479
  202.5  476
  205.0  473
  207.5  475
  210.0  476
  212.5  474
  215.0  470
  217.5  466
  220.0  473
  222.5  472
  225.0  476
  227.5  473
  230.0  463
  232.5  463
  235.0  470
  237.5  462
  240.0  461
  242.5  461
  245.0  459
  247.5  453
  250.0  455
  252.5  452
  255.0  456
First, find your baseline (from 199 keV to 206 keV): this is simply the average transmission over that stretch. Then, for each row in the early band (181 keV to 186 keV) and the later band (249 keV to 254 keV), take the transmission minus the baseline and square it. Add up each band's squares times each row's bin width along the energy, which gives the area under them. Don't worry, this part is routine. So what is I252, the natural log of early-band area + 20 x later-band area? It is 10.8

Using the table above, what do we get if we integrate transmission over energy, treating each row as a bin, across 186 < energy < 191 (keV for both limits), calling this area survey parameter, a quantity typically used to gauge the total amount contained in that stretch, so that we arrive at 2450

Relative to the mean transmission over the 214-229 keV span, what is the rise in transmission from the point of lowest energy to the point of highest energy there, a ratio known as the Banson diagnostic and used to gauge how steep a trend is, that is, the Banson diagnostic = 0.01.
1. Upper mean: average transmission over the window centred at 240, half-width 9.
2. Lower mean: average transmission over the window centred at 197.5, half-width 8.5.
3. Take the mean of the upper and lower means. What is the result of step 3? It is 470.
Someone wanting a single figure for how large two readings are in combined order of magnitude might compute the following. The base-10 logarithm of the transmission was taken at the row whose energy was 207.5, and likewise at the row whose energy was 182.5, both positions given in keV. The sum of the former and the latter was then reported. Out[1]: 5.36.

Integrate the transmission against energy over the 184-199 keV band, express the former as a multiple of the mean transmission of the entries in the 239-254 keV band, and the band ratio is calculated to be 15.9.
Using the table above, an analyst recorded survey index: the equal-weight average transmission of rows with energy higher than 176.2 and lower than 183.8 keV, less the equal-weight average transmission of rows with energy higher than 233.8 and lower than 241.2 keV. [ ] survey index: 24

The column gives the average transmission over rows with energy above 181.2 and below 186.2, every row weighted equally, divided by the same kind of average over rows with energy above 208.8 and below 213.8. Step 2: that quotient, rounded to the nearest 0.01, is 1.03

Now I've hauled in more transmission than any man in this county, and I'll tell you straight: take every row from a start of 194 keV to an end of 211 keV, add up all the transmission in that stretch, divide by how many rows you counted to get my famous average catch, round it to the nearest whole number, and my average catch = 477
